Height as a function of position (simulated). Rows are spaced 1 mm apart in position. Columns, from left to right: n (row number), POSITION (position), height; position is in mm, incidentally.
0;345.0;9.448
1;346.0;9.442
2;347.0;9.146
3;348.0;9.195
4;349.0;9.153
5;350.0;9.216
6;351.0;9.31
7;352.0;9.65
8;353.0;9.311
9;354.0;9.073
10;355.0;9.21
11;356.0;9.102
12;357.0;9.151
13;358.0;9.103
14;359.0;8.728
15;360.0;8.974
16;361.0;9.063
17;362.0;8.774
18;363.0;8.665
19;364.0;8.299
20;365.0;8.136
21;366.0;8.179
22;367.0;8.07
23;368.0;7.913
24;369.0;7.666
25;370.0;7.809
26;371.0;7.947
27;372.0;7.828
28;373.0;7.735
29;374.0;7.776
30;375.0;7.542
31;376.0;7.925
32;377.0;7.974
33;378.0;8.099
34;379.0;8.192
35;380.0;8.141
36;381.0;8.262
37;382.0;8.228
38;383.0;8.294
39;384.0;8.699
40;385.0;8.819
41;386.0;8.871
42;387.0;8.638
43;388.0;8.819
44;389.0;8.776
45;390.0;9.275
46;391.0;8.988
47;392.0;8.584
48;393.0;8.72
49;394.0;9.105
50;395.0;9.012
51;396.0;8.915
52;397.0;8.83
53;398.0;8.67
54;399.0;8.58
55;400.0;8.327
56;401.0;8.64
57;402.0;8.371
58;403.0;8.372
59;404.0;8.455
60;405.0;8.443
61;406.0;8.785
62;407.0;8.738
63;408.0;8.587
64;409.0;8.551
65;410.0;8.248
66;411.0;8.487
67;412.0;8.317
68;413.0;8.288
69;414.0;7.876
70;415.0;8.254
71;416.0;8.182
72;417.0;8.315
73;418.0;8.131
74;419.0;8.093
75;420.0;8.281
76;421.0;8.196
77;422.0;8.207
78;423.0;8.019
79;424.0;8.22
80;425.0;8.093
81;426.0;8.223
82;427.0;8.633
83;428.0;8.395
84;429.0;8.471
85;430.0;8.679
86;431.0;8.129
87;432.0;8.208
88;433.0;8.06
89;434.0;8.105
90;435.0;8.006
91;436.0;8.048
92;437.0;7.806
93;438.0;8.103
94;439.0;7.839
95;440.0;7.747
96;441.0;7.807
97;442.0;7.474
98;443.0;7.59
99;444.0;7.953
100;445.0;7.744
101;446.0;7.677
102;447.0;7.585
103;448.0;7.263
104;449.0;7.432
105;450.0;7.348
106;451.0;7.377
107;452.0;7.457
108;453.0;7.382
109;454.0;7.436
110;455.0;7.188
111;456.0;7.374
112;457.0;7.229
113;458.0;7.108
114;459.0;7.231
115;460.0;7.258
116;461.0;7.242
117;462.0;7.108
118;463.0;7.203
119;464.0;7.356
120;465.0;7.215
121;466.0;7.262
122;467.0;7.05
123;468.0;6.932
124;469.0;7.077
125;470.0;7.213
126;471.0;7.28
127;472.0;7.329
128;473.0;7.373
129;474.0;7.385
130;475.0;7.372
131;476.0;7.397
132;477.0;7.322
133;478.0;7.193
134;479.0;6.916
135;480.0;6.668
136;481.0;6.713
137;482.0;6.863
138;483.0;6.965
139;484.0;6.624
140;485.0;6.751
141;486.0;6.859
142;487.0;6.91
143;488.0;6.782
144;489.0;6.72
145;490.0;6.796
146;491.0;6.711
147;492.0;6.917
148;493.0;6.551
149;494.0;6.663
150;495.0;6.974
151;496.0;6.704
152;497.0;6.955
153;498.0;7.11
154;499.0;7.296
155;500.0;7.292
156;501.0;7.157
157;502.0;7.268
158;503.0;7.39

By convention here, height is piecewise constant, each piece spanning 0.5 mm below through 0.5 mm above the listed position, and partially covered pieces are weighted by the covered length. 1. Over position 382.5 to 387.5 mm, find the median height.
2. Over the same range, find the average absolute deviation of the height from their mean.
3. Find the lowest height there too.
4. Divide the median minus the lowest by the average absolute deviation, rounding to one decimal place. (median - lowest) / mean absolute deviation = 2.6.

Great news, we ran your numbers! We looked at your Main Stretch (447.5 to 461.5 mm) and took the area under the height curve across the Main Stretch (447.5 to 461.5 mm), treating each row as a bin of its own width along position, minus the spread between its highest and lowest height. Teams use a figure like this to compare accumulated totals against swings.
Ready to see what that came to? 102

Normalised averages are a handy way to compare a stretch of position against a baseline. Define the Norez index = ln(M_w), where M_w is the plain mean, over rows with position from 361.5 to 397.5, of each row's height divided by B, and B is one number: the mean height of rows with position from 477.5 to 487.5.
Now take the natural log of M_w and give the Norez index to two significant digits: 0.20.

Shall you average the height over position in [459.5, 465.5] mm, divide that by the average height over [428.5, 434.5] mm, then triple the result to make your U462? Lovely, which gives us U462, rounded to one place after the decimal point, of 2.6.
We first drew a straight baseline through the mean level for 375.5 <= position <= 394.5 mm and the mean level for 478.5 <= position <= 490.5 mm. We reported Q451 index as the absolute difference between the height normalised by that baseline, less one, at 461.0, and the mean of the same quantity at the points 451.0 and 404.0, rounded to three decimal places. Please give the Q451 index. 0.010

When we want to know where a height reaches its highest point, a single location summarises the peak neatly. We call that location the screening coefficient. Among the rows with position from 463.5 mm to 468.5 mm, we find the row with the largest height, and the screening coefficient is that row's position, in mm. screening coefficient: 464.0 mm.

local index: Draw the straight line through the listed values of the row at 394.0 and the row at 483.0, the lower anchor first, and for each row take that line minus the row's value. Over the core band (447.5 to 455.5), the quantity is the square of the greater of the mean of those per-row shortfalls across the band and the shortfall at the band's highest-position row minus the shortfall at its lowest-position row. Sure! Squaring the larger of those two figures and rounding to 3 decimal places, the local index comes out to 0.131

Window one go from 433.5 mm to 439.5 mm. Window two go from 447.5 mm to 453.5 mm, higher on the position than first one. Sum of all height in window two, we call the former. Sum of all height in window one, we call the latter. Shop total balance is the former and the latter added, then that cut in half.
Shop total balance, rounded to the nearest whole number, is 46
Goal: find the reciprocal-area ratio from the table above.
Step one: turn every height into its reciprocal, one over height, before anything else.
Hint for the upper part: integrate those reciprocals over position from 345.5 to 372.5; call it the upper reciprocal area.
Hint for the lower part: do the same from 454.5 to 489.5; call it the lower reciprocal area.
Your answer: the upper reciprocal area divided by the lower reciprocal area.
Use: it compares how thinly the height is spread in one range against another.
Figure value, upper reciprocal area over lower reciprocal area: 0.6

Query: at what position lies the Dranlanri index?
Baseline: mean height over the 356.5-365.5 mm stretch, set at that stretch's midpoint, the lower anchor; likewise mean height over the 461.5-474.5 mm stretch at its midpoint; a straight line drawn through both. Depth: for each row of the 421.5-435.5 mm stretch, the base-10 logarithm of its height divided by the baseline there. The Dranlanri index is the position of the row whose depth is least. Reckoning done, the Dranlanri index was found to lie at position 423.0 mm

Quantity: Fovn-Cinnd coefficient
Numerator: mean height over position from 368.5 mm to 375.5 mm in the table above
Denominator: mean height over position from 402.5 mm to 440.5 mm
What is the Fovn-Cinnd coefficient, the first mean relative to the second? 0.94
